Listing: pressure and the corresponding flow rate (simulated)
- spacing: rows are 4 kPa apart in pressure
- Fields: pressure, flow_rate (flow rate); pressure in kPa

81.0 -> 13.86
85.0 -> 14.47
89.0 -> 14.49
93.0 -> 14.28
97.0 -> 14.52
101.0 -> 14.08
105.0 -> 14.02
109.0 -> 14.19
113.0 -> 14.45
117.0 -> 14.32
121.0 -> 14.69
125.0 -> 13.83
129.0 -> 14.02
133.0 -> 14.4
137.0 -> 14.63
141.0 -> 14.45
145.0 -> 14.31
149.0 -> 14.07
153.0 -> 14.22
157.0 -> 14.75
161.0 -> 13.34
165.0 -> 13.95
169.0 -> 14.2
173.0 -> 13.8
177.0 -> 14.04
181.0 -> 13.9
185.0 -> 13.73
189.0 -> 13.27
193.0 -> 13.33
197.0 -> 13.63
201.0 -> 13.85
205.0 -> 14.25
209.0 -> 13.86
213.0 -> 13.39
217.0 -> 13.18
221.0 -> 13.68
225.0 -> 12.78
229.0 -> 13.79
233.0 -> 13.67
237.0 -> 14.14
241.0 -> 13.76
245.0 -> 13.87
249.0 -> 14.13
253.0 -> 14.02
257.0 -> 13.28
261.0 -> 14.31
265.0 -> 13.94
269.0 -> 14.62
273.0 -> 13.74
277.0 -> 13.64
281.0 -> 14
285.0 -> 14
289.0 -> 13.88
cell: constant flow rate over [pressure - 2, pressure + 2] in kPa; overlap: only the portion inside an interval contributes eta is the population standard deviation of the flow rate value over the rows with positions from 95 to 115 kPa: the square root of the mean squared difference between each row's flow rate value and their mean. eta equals 0.20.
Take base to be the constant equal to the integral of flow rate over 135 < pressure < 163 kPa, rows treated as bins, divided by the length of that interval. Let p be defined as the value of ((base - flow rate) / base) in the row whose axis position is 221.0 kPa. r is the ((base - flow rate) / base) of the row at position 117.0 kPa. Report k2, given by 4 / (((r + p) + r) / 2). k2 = 260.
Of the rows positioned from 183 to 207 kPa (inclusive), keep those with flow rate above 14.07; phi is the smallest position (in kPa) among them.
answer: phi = 205.0 kPa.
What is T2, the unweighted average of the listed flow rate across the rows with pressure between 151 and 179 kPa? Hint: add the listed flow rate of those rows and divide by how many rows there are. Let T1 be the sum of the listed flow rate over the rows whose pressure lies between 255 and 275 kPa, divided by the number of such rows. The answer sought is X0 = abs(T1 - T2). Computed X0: 0.06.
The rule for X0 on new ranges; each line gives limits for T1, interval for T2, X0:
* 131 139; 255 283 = 0.58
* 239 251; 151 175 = 0.12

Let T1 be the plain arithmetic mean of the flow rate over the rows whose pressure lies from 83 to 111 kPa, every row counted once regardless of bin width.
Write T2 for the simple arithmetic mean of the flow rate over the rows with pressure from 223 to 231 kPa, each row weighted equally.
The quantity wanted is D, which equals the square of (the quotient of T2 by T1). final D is 0.86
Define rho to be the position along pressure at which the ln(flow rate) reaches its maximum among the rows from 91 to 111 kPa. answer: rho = 97.0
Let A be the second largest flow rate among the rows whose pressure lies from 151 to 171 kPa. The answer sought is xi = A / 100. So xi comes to 0.142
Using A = 14.22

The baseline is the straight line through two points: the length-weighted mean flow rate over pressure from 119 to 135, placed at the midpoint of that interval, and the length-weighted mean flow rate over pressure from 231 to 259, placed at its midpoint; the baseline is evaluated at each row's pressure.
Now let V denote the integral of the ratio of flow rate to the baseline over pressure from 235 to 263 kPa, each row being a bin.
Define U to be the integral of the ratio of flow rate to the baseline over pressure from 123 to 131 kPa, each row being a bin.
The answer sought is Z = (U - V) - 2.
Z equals -22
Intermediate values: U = 8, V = 28.2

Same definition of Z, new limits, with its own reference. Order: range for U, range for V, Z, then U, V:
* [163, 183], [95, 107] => 6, 20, 11.9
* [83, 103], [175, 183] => 10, 20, 7.9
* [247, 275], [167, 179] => 15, 28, 11.9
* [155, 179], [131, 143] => 10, 24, 12.2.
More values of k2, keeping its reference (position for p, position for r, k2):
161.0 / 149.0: 89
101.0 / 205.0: 639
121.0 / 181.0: 425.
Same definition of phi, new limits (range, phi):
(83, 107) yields 85.0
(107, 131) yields 109.0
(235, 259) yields 237.0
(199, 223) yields 205.0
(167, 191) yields 169.0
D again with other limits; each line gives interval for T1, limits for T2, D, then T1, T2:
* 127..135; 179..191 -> 0.92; 14.2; 13.6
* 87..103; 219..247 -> 0.91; 14.3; 13.7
